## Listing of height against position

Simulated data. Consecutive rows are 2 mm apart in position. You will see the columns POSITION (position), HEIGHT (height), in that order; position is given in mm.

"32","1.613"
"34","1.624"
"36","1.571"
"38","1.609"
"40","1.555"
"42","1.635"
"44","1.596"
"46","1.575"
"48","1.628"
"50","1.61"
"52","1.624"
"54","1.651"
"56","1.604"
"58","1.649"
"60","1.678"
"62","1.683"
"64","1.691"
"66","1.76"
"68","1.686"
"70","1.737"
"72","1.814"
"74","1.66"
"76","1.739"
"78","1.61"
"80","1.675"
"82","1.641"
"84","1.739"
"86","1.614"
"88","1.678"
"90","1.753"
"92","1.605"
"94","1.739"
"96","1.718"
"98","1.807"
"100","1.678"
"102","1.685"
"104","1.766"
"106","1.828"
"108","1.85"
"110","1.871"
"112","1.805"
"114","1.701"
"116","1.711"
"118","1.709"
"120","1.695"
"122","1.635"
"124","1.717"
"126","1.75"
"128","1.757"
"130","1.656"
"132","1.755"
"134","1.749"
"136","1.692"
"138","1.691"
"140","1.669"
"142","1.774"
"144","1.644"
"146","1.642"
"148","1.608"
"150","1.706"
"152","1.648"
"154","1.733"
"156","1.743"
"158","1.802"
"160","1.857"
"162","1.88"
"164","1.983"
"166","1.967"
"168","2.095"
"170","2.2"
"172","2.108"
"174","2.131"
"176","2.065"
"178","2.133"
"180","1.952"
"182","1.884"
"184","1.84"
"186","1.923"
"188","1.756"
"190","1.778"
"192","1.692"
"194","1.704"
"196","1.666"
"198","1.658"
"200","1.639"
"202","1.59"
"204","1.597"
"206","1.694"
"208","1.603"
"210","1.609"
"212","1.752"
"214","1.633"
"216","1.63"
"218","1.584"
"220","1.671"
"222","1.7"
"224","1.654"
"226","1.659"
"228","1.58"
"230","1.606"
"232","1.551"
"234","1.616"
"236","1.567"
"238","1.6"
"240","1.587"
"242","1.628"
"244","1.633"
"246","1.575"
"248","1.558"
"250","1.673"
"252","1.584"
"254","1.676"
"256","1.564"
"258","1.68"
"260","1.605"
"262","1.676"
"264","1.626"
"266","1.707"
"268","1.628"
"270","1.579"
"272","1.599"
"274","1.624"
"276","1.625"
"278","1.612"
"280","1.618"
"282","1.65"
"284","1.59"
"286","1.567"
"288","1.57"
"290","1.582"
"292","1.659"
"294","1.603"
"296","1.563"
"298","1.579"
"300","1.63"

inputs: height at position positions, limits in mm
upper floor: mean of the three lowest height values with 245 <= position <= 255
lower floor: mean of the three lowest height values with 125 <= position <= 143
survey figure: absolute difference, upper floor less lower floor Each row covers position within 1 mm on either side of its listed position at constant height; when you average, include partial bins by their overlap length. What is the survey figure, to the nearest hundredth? 0.10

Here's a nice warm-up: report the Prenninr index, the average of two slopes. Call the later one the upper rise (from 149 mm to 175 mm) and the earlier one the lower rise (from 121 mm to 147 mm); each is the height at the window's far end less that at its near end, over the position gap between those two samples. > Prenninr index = 0.009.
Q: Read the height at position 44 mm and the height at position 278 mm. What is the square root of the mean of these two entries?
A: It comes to 1.27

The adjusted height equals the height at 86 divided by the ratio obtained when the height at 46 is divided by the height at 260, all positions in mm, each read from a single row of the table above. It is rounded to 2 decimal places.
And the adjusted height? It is 1.64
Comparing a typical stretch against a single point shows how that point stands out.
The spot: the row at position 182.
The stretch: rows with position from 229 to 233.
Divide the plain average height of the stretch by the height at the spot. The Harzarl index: 0.84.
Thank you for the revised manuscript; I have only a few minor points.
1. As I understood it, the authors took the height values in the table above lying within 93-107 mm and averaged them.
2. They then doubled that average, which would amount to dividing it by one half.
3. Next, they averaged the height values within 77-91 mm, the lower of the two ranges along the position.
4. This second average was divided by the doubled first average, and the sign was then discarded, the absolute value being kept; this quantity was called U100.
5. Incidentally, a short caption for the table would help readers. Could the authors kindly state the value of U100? 0.479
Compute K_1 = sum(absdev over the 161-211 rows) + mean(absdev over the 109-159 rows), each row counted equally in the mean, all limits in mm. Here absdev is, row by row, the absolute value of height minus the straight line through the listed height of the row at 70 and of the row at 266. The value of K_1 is 4.7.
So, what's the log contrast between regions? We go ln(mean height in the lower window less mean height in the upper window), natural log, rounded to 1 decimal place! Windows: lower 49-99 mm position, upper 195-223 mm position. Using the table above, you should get -3.2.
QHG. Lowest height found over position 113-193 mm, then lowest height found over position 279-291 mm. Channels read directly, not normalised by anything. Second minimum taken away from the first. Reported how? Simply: 0.041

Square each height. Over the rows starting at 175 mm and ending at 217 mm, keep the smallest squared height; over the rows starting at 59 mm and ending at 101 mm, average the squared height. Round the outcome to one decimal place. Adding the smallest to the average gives 5.4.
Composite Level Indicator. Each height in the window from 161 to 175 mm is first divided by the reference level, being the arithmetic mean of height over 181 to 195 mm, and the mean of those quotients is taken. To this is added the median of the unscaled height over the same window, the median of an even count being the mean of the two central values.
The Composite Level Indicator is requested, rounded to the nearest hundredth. 3.24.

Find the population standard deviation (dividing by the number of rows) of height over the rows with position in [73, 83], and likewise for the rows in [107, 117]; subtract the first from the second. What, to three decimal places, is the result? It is 0.027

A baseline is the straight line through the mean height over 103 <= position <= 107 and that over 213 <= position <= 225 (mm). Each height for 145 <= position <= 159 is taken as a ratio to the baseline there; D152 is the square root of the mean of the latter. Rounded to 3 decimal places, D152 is 0.989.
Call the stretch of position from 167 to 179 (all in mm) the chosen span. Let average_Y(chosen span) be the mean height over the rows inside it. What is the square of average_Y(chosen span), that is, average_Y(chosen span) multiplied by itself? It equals 4.50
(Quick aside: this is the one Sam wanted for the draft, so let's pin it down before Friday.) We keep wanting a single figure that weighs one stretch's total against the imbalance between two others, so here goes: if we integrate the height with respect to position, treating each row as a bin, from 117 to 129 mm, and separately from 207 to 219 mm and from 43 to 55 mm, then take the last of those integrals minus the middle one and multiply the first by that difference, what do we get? -5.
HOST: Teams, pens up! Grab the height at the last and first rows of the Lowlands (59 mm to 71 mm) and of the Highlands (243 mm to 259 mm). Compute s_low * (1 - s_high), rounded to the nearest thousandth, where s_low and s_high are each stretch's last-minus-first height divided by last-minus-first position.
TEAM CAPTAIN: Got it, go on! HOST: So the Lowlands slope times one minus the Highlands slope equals 0.006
